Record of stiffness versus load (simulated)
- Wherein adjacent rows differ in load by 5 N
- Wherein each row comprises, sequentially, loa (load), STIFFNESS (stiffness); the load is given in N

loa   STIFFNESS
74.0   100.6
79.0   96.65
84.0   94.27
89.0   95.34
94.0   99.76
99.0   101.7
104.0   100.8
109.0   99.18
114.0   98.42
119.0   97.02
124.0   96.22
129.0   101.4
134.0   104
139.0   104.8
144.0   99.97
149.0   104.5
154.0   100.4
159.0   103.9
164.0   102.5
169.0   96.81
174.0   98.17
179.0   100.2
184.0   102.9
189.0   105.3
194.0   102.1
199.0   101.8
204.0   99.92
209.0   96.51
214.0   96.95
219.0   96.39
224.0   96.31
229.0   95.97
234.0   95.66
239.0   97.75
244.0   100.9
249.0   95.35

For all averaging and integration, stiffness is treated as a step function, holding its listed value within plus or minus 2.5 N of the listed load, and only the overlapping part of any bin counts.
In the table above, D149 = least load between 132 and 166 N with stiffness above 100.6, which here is 134.0 N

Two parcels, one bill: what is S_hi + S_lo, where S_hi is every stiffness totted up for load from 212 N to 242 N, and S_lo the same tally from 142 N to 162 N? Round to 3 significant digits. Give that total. 988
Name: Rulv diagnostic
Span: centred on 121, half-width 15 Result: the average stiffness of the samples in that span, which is 99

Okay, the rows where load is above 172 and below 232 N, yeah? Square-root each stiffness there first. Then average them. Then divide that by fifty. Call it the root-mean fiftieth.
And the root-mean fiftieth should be 0.199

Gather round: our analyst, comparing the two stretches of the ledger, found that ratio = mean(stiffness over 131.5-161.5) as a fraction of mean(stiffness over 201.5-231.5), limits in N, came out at 1.06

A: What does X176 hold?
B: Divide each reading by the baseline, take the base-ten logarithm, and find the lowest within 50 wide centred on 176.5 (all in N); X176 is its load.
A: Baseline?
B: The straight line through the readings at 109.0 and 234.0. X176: 169.0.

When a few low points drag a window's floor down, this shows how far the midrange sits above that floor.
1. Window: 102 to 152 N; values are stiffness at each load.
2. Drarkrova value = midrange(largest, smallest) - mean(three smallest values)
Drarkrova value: 3.3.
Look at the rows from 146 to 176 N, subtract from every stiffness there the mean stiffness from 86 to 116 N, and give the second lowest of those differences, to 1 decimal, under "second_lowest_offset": -1.0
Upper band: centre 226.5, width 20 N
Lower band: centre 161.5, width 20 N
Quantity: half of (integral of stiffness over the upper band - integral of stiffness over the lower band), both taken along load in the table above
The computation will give -48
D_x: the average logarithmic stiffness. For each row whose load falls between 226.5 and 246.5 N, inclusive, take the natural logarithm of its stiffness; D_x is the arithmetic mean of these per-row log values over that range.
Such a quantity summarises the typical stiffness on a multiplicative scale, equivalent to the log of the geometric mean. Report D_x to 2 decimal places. 4.58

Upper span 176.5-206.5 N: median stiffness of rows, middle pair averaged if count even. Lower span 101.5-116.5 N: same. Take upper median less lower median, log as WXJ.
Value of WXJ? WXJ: 3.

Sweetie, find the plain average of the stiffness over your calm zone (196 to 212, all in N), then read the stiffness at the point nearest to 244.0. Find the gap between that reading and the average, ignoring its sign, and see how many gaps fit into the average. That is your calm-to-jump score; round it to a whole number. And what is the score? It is 67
